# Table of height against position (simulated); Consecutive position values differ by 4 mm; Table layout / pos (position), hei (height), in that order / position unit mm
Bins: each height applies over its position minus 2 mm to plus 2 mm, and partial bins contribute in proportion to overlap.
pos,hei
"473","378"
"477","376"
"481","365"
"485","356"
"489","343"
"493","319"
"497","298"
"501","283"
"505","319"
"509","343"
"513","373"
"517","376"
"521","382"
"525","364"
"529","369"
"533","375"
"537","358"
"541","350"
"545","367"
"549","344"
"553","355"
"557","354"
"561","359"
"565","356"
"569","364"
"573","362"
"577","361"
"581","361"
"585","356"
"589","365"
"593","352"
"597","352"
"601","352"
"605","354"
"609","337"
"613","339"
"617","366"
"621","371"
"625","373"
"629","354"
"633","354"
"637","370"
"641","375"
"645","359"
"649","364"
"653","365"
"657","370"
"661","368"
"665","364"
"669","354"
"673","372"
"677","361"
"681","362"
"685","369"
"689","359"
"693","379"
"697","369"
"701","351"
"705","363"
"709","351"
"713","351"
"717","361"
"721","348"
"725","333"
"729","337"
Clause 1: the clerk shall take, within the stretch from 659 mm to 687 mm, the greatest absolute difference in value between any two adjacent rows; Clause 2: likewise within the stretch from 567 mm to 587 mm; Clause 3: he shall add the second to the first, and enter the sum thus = 23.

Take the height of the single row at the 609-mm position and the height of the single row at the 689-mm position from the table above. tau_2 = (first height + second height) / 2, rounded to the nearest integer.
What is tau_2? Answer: 348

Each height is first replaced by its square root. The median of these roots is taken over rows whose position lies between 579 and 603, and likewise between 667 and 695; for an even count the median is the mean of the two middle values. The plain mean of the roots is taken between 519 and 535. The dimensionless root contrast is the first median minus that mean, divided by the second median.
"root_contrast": -0.025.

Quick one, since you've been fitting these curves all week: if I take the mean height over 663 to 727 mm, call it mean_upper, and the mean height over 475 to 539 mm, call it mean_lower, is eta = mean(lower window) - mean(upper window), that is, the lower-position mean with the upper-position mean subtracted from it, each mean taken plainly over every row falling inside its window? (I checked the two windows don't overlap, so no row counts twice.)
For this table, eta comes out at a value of -9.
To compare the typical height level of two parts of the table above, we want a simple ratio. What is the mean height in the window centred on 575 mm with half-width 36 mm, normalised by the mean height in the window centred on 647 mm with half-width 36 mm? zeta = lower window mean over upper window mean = 0.979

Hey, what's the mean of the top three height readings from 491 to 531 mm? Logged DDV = 377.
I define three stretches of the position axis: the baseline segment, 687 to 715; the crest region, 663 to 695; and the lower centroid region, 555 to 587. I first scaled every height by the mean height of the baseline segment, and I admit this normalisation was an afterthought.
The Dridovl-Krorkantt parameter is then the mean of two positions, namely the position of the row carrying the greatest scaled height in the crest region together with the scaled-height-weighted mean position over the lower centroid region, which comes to 632.0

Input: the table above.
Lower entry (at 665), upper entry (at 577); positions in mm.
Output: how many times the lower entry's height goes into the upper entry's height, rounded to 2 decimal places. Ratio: 0.99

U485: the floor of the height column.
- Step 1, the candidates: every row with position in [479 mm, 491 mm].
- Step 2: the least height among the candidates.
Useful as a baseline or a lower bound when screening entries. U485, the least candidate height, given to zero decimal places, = 343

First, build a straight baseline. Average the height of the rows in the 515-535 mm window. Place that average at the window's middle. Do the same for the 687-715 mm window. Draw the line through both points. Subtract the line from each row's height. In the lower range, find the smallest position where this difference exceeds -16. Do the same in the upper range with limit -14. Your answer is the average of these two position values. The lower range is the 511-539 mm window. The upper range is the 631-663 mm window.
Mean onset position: 573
